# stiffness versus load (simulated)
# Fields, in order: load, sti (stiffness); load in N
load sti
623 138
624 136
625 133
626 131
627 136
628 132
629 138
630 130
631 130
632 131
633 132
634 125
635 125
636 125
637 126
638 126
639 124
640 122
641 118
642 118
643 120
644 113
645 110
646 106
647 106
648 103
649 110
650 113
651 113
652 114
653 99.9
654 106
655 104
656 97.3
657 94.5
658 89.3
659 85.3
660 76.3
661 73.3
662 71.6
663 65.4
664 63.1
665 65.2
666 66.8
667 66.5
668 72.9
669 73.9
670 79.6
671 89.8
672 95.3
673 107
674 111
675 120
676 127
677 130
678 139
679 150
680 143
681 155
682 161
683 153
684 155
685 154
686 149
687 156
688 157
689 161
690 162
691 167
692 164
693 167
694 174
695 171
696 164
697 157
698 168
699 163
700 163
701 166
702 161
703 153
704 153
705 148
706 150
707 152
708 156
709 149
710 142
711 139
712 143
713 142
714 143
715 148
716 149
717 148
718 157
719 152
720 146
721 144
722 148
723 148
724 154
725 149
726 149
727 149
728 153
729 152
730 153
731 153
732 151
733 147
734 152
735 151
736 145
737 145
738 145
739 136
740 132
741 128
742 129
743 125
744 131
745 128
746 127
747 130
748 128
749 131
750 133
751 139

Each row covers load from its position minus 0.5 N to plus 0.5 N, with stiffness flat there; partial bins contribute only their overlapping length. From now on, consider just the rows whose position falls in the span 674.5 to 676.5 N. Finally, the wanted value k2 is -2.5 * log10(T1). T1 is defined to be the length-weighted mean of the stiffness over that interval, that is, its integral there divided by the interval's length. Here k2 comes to -5.23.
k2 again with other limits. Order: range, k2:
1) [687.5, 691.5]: -5.52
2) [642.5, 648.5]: -5.10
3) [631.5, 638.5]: -5.26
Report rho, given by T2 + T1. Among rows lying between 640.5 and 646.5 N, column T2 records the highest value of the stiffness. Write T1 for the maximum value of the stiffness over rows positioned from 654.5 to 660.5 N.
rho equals 224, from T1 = 104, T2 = 120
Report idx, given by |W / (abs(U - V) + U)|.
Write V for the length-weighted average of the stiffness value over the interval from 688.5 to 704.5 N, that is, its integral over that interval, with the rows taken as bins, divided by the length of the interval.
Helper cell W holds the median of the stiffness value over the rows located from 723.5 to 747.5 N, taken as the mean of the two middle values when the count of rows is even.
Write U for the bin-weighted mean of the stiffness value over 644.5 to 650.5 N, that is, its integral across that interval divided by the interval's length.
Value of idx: 0.89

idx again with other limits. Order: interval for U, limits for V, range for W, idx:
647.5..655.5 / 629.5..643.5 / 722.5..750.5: 1.16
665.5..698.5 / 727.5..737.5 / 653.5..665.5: 0.54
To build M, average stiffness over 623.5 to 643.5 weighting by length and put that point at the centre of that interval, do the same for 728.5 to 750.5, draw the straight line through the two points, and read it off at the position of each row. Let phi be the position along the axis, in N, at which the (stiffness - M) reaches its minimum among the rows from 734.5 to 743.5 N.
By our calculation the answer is 743 N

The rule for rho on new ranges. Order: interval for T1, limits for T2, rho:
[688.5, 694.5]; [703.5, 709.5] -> 330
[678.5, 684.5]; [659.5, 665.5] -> 237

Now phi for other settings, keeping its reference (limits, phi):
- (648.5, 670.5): 664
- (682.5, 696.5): 686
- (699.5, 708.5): 705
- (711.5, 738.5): 713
